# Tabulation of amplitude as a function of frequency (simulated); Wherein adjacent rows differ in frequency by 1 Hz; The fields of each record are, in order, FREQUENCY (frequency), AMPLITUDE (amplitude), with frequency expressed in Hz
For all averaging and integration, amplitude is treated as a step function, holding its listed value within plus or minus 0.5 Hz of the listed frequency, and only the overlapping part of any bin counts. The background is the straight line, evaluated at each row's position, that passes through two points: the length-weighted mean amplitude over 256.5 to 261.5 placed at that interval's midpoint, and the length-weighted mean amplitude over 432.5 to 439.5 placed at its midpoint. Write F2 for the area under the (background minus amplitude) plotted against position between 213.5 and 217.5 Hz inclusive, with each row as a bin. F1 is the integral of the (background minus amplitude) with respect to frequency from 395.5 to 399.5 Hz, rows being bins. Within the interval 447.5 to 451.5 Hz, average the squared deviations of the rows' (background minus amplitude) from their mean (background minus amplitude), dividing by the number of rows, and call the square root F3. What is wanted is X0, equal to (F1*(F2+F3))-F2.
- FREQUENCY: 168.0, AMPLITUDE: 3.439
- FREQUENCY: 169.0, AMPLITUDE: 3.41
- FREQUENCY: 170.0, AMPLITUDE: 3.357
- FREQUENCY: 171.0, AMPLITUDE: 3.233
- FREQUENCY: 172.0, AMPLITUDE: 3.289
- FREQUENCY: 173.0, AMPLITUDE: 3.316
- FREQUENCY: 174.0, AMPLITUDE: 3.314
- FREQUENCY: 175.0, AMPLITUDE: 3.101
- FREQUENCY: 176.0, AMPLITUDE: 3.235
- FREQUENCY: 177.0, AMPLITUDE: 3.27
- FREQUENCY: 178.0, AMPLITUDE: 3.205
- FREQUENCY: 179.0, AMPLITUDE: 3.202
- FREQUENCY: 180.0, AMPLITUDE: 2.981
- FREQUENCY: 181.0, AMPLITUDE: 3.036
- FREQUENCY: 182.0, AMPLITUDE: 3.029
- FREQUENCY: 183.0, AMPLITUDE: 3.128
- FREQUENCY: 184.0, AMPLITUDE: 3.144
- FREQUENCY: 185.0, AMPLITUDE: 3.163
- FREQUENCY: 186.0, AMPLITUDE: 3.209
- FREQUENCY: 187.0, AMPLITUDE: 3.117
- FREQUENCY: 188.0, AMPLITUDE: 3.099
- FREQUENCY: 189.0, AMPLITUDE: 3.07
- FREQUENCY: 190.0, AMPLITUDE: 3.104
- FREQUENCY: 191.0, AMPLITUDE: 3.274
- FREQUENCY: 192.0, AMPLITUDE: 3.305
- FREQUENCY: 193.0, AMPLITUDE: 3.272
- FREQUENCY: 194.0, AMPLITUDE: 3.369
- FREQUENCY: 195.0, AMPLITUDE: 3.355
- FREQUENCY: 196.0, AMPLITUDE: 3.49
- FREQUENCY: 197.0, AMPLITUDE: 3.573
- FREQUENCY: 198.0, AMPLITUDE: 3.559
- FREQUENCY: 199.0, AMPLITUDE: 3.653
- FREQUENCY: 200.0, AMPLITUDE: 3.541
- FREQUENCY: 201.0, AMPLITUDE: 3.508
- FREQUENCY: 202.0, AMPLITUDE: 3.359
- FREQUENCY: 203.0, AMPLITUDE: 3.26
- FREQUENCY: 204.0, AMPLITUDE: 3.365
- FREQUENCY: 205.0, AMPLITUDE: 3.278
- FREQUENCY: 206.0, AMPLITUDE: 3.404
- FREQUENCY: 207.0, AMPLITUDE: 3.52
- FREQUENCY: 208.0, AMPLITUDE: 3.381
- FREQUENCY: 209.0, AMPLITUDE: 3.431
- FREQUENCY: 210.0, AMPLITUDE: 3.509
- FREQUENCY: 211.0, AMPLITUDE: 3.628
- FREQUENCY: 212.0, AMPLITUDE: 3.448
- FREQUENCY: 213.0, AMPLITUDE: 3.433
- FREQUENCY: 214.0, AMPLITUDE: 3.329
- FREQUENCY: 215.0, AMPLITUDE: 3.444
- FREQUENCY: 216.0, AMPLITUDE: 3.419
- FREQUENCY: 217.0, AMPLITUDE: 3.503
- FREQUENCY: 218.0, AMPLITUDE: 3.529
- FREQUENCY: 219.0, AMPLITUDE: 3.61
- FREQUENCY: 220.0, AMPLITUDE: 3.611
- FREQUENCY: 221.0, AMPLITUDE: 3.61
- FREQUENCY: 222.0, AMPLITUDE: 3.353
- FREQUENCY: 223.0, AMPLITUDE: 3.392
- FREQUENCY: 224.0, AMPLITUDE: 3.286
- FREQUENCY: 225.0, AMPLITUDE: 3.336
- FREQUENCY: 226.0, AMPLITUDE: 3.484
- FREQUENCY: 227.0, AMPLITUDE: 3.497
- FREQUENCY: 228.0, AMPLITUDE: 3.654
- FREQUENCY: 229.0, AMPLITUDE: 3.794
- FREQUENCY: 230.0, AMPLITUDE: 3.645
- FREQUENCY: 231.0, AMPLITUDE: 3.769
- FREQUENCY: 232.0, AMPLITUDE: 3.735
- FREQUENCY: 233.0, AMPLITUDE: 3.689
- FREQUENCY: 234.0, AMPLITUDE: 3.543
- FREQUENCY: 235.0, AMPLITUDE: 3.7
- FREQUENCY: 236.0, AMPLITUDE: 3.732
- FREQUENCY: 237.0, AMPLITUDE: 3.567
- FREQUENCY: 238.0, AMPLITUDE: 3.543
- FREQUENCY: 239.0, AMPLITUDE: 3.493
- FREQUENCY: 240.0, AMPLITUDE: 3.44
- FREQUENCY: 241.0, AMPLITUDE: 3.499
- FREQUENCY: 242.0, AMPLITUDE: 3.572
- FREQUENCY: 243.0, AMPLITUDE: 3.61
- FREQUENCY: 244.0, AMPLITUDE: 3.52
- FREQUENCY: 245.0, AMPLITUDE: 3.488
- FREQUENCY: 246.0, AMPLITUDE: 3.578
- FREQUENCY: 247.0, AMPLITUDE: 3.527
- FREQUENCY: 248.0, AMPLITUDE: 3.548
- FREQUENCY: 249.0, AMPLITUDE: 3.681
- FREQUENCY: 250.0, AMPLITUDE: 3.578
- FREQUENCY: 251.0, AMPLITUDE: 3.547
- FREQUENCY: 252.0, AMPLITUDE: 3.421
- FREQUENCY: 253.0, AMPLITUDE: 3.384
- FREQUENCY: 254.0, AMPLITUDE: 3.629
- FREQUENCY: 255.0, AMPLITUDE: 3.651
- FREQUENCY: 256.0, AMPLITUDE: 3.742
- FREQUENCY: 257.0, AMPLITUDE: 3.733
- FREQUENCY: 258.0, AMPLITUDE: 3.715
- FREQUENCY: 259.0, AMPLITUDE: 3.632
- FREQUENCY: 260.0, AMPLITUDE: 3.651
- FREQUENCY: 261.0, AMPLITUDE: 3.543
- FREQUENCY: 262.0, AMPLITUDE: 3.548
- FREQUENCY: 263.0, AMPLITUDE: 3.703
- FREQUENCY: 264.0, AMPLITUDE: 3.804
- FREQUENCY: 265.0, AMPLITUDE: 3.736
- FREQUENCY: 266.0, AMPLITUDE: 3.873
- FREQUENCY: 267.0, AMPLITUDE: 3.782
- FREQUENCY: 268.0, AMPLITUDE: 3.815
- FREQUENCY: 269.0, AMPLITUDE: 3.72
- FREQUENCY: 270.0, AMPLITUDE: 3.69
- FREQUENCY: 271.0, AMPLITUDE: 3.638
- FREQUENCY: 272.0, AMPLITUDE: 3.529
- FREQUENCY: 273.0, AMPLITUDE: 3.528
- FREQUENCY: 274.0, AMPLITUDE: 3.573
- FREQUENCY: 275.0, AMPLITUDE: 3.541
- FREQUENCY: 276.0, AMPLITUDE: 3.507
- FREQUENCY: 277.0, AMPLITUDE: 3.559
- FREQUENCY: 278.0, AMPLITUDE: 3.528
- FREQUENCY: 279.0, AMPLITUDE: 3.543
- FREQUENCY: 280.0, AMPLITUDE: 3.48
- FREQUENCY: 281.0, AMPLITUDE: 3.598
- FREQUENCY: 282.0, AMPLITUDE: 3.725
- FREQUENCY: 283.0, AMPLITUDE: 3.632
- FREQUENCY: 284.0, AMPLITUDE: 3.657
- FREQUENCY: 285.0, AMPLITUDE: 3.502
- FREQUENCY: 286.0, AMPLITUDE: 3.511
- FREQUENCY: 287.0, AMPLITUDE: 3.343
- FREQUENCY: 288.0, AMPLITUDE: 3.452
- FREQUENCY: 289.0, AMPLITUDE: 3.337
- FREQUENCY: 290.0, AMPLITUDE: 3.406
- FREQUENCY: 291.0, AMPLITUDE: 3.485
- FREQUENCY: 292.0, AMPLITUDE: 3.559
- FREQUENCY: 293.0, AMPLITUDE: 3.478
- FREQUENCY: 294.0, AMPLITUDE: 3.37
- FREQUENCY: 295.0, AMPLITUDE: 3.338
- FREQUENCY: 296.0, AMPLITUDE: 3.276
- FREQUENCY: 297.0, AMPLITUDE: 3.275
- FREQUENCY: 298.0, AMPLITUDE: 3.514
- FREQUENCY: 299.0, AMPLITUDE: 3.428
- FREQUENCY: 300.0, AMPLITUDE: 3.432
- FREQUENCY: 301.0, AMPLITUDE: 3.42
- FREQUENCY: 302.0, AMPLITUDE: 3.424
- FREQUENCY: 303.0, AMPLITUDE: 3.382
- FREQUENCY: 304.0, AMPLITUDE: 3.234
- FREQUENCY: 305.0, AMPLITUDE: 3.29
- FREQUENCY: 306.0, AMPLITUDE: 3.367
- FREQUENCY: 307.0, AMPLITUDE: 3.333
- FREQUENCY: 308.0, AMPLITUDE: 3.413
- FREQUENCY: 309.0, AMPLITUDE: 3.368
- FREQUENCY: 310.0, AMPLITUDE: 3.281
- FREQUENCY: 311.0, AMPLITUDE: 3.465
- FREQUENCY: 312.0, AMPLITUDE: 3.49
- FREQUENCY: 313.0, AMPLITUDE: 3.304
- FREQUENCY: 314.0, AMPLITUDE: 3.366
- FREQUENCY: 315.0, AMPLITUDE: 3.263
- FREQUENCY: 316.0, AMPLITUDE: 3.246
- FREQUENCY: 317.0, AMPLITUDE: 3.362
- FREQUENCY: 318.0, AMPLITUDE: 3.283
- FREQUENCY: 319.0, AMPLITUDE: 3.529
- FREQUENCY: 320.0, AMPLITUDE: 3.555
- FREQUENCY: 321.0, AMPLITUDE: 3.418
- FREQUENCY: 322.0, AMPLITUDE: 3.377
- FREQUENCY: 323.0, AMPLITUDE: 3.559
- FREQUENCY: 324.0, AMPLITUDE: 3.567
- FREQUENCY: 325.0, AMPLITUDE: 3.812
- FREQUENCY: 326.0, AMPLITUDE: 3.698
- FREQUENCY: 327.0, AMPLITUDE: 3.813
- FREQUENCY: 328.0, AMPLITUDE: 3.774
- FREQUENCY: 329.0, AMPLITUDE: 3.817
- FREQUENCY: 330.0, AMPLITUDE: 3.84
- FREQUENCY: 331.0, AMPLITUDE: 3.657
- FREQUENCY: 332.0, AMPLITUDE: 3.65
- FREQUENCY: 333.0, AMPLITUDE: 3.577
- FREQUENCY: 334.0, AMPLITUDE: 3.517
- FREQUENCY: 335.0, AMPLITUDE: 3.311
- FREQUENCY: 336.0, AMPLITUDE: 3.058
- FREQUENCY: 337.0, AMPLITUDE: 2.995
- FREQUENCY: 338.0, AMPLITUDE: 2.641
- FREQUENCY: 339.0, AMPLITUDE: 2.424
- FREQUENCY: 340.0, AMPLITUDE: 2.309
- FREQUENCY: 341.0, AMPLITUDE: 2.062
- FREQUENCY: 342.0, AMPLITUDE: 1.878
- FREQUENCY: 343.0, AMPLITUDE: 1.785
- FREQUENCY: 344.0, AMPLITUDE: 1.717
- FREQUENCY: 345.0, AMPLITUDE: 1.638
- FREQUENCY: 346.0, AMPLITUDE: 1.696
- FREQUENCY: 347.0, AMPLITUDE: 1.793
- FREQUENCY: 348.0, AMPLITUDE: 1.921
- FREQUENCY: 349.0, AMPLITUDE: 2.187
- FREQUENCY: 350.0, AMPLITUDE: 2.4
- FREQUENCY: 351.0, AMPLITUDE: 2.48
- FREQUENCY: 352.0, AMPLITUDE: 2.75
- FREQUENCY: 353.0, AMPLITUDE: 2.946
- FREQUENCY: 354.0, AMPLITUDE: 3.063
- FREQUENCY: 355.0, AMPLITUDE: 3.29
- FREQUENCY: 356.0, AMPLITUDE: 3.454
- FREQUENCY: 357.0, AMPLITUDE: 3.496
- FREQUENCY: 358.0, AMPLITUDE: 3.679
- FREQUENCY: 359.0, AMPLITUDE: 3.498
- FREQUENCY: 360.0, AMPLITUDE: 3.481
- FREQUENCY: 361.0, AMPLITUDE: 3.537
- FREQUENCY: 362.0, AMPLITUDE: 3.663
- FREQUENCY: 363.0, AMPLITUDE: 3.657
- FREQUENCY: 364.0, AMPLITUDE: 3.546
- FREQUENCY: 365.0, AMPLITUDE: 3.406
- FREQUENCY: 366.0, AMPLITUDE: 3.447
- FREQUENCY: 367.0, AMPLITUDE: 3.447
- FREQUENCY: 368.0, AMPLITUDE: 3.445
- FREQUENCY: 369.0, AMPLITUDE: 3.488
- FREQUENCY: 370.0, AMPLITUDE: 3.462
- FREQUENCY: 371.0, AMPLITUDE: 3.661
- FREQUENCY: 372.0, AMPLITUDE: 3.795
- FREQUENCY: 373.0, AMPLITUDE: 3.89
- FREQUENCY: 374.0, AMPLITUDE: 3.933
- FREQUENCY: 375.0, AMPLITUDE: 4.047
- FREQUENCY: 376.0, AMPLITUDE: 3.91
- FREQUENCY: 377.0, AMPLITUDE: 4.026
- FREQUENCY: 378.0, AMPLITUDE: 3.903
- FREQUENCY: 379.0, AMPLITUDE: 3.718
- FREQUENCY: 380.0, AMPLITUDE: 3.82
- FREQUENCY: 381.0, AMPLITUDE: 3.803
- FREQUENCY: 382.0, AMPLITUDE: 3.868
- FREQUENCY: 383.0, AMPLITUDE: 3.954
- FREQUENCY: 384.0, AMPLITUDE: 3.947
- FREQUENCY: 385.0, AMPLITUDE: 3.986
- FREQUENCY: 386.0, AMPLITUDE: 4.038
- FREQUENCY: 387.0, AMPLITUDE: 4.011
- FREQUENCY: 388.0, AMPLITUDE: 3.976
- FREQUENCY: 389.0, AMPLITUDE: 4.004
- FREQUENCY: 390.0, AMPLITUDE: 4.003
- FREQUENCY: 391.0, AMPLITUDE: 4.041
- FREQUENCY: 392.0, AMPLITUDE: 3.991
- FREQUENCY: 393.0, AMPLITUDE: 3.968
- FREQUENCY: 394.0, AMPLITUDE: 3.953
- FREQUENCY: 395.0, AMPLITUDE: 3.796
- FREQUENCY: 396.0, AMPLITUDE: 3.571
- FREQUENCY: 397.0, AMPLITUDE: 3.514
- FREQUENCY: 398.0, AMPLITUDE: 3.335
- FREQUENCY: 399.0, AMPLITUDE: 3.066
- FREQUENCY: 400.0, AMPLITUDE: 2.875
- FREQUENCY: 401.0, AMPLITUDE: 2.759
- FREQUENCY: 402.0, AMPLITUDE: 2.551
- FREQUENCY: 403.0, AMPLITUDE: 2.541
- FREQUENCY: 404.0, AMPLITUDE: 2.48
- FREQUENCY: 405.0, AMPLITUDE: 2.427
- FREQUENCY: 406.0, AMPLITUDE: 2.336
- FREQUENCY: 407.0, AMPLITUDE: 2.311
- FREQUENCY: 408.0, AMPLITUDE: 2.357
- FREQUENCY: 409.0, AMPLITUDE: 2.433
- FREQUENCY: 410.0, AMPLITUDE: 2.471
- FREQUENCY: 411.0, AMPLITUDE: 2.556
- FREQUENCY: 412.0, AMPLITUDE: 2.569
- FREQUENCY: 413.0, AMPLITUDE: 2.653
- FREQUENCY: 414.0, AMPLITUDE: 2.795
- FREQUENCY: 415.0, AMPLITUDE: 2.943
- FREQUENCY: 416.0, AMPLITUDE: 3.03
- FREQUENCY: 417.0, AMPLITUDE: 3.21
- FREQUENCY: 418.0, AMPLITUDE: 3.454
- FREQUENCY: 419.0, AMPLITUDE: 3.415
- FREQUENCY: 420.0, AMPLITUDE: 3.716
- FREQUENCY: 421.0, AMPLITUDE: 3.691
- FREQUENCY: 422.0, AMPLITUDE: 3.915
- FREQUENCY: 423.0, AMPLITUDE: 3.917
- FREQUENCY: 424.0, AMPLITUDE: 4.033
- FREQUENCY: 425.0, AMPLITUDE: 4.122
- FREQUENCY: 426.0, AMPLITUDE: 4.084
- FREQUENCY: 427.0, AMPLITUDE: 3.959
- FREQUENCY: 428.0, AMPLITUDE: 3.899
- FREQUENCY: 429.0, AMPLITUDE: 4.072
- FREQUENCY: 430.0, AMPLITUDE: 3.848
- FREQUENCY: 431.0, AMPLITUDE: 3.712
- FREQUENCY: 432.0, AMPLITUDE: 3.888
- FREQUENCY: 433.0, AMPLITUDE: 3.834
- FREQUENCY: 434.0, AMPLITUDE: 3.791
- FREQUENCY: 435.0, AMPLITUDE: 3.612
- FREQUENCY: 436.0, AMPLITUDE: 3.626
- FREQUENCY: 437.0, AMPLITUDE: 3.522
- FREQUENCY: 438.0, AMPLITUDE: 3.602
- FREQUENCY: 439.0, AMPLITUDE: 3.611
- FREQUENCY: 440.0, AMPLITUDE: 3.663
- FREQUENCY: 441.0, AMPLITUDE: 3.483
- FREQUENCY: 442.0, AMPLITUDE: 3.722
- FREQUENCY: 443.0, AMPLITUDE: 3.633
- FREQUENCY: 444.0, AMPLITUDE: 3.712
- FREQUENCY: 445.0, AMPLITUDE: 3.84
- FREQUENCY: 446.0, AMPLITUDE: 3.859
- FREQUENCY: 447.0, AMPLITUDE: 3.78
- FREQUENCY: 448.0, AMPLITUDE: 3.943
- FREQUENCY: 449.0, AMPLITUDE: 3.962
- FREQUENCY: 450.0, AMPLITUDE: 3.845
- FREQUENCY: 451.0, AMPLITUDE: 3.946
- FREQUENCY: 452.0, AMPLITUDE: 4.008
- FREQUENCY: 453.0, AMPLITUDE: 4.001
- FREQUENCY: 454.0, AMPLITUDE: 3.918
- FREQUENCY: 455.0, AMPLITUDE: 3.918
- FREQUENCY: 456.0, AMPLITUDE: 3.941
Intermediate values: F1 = 1.1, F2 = 0.9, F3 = 0.05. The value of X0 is 0.2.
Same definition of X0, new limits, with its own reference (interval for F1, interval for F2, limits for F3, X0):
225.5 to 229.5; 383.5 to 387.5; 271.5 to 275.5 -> 1.1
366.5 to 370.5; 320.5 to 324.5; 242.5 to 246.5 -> -0.1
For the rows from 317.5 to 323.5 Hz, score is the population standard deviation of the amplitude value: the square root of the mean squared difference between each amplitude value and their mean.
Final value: 0.10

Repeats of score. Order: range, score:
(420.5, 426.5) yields 0.14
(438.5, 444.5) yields 0.08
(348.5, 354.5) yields 0.31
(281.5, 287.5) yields 0.13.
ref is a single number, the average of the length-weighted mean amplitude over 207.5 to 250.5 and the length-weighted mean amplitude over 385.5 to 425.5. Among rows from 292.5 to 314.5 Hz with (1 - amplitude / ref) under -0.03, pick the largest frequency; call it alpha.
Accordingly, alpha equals 298.0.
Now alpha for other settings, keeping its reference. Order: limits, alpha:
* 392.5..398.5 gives 397.0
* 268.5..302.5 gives 298.0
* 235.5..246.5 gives 246.0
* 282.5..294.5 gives 292.0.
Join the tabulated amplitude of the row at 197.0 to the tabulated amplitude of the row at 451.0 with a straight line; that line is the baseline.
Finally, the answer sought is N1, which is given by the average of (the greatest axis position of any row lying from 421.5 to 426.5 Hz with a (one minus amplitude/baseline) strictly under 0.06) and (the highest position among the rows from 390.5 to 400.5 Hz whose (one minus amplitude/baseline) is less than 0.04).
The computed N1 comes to 410.5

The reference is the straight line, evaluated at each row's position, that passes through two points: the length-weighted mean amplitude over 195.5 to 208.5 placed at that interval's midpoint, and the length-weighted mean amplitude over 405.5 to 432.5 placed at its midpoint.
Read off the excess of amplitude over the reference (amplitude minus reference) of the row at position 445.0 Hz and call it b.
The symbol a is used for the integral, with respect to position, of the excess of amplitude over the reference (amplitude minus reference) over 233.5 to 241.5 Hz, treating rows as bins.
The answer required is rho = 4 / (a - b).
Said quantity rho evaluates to 7.5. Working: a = 1.1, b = 0.55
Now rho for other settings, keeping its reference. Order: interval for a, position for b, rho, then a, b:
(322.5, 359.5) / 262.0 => -0.3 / -15.6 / 0.13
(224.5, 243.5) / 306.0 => 1.3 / 3.1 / -0.02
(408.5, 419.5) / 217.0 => -0.8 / -4.9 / 0.06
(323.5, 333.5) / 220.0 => 1.2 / 3.5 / 0.17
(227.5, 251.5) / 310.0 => 0.9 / 4.2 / -0.10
